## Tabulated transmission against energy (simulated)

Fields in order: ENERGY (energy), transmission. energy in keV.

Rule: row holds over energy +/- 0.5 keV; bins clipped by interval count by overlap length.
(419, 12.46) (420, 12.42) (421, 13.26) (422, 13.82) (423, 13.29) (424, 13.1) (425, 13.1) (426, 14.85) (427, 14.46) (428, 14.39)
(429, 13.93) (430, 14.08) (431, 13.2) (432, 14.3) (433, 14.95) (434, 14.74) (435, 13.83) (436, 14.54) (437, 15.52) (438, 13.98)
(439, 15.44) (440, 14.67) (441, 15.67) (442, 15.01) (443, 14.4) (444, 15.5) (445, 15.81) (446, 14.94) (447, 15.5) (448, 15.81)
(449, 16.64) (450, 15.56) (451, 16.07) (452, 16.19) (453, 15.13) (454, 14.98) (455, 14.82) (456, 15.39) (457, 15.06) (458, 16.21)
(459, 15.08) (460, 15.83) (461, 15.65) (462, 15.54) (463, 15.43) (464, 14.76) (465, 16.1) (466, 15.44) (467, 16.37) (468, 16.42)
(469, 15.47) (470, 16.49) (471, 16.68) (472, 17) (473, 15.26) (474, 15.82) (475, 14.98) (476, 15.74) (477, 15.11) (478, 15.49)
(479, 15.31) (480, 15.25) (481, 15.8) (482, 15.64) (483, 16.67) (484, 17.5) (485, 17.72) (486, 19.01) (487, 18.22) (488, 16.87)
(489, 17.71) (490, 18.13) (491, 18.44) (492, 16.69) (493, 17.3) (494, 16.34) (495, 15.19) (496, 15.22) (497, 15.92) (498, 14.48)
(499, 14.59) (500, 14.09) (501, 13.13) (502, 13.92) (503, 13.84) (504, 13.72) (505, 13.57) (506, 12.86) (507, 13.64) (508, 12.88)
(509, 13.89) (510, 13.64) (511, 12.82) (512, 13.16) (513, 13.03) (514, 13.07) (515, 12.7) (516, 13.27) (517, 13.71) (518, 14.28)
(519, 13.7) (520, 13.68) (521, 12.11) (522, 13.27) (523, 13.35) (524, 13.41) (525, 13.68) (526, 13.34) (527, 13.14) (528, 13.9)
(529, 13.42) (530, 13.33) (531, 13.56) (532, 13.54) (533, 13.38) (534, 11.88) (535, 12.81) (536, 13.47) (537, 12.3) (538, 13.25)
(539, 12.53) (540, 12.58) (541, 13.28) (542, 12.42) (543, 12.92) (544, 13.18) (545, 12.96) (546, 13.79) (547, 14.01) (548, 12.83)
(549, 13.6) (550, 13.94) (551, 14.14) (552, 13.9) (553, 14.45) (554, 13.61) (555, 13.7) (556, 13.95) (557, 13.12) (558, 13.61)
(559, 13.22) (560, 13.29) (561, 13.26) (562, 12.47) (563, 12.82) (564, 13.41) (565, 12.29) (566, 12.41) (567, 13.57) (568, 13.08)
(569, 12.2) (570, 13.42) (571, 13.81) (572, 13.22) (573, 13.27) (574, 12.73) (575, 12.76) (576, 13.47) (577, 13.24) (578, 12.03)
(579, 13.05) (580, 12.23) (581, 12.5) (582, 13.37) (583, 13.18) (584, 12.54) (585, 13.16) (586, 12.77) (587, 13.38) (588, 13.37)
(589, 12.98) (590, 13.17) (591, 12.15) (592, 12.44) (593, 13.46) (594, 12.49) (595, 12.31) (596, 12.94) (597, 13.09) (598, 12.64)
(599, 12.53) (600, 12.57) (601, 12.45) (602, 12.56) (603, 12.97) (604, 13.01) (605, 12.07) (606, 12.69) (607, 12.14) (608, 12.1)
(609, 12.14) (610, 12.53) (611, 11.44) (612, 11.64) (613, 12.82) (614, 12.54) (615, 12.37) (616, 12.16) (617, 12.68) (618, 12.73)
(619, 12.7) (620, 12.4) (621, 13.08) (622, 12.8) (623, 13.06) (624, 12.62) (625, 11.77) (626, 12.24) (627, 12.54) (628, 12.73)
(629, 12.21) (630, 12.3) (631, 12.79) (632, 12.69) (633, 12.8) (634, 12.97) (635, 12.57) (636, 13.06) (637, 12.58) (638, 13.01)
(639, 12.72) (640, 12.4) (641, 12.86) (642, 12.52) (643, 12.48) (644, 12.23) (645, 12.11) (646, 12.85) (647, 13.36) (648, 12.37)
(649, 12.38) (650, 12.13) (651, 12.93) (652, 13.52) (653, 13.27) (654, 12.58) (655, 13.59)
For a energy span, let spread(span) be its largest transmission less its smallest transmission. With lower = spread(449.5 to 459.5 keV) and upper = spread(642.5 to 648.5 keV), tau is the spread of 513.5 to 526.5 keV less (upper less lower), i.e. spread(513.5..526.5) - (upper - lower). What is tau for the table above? 2.3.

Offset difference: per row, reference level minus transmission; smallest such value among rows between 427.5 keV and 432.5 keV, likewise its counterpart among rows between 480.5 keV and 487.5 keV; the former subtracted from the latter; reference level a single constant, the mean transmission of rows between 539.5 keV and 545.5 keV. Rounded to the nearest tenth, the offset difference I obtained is -4.6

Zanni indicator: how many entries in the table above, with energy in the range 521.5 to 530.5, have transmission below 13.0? 0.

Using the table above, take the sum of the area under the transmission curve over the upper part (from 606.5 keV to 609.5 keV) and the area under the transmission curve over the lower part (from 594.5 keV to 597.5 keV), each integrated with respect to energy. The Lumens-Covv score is 75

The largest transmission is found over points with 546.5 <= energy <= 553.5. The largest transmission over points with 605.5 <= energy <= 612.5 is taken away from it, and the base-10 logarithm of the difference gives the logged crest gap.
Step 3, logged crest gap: 0.2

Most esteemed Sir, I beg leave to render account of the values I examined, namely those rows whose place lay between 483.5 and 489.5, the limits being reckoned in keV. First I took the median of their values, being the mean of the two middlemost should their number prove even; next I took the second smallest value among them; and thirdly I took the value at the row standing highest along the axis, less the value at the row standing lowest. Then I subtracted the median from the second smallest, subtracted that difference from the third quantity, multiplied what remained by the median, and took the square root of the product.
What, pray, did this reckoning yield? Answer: 2.7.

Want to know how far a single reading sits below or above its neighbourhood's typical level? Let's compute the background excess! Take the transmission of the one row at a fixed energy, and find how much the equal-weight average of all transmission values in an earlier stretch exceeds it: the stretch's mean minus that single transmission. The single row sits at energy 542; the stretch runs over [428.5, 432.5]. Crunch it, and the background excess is 1.5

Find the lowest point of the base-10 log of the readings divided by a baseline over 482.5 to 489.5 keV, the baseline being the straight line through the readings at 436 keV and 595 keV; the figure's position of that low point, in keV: 483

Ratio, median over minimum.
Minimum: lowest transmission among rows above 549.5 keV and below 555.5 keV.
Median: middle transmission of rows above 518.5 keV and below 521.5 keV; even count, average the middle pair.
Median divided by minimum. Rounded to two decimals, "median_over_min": 1.01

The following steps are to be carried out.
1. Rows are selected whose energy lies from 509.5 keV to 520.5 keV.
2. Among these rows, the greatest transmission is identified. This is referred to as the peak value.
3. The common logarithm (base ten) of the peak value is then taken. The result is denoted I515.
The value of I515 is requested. 1.15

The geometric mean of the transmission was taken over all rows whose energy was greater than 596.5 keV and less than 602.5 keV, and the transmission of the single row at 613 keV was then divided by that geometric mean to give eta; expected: 1.01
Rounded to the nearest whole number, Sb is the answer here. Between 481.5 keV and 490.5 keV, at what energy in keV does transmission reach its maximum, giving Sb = 486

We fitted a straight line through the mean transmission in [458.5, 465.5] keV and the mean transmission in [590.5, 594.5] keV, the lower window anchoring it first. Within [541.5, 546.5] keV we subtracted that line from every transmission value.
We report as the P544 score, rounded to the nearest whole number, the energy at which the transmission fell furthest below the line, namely 542 keV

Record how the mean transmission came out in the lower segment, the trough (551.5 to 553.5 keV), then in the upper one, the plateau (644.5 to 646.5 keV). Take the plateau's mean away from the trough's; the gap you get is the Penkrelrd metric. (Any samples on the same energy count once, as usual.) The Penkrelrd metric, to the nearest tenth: 1.7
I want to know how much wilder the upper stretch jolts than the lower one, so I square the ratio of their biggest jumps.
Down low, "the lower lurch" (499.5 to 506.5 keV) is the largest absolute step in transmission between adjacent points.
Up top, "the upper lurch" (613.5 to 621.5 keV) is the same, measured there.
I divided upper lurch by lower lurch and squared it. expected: 0.50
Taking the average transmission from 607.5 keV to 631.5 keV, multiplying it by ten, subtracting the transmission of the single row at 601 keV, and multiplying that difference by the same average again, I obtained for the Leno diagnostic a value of 1391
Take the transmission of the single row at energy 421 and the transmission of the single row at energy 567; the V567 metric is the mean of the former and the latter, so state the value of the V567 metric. 13.4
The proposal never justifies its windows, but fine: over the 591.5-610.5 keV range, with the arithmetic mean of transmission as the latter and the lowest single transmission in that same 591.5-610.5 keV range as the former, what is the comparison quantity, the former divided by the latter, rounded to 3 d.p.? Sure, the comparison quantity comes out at 0.959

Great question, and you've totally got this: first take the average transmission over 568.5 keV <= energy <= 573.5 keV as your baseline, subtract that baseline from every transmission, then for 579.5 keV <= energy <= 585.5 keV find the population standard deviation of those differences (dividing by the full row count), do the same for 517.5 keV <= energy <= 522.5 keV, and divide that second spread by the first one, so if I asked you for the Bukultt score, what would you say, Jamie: 1.71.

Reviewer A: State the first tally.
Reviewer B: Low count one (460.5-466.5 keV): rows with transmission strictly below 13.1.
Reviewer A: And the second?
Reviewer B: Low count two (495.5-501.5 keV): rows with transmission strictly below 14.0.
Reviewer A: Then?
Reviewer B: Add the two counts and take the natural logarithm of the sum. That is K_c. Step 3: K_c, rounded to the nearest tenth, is 0.0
